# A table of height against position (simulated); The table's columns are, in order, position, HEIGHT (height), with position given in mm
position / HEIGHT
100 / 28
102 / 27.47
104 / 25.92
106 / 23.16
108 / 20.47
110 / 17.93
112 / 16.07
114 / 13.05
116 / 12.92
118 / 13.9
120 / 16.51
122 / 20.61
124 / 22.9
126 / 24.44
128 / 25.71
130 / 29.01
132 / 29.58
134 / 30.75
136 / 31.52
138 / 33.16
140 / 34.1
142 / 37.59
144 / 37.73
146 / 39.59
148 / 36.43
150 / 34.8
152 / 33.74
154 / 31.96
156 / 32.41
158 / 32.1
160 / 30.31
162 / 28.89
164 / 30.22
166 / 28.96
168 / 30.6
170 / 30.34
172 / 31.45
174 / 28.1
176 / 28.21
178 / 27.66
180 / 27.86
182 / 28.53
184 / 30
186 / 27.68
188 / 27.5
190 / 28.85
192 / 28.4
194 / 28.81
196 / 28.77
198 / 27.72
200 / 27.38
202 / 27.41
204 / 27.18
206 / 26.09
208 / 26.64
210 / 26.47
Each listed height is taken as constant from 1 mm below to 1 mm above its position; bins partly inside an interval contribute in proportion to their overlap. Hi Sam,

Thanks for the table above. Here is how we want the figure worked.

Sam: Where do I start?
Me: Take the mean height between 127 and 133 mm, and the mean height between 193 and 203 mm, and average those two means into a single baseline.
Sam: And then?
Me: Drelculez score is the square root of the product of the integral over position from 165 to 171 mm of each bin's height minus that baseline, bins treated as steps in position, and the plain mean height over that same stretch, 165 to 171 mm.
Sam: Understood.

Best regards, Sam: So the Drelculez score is 19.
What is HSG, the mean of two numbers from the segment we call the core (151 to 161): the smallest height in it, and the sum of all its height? 95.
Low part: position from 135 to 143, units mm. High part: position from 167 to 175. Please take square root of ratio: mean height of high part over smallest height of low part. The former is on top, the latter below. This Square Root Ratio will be 0.98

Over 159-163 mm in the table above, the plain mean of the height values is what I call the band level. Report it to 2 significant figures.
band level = 30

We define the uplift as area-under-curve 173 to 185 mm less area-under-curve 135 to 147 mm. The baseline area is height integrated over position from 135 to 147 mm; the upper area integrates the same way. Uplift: -87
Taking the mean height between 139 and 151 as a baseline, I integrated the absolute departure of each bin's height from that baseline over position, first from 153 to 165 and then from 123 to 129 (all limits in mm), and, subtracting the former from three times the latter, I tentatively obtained 154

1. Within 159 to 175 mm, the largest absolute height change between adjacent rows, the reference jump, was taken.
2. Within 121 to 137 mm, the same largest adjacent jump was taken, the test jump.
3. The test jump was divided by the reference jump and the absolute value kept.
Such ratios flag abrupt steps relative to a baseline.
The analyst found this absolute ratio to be 1.0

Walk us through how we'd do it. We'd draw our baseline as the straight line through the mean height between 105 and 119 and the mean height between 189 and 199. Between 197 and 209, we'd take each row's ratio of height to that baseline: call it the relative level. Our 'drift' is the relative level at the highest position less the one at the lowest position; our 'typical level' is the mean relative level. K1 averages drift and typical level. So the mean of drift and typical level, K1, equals 0.41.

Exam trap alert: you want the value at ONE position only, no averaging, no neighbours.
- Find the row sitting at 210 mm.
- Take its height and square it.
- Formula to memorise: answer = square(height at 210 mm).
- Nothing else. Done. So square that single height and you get 701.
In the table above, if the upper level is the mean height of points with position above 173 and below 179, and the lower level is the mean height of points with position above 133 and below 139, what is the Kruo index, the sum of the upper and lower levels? 59.8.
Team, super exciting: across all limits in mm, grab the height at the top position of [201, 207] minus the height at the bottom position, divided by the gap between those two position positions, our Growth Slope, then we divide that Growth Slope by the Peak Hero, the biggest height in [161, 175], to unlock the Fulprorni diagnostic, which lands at -0.010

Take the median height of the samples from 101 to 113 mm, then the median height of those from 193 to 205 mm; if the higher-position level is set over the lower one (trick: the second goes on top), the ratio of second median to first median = 1.26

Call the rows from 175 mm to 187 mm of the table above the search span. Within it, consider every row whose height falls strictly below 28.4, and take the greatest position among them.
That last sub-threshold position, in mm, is 186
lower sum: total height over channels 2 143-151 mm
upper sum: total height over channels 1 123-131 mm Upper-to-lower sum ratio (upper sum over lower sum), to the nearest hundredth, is 0.69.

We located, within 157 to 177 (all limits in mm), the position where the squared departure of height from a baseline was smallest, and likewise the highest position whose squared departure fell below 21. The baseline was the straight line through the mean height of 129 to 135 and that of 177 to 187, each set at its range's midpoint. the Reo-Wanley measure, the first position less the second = -14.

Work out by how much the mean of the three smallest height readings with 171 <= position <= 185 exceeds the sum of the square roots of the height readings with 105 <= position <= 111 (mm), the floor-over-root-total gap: 14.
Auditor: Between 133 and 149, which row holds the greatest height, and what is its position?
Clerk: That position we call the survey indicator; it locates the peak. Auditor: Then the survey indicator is 146 mm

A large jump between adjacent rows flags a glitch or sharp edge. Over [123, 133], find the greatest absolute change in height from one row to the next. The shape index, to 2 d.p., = 3.30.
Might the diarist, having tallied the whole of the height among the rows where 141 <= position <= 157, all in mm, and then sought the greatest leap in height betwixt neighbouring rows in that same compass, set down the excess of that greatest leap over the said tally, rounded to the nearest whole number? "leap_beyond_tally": -281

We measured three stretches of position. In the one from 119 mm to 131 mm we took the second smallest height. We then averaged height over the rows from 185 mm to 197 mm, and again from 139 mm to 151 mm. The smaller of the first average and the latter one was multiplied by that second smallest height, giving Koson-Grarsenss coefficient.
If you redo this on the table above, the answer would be 584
